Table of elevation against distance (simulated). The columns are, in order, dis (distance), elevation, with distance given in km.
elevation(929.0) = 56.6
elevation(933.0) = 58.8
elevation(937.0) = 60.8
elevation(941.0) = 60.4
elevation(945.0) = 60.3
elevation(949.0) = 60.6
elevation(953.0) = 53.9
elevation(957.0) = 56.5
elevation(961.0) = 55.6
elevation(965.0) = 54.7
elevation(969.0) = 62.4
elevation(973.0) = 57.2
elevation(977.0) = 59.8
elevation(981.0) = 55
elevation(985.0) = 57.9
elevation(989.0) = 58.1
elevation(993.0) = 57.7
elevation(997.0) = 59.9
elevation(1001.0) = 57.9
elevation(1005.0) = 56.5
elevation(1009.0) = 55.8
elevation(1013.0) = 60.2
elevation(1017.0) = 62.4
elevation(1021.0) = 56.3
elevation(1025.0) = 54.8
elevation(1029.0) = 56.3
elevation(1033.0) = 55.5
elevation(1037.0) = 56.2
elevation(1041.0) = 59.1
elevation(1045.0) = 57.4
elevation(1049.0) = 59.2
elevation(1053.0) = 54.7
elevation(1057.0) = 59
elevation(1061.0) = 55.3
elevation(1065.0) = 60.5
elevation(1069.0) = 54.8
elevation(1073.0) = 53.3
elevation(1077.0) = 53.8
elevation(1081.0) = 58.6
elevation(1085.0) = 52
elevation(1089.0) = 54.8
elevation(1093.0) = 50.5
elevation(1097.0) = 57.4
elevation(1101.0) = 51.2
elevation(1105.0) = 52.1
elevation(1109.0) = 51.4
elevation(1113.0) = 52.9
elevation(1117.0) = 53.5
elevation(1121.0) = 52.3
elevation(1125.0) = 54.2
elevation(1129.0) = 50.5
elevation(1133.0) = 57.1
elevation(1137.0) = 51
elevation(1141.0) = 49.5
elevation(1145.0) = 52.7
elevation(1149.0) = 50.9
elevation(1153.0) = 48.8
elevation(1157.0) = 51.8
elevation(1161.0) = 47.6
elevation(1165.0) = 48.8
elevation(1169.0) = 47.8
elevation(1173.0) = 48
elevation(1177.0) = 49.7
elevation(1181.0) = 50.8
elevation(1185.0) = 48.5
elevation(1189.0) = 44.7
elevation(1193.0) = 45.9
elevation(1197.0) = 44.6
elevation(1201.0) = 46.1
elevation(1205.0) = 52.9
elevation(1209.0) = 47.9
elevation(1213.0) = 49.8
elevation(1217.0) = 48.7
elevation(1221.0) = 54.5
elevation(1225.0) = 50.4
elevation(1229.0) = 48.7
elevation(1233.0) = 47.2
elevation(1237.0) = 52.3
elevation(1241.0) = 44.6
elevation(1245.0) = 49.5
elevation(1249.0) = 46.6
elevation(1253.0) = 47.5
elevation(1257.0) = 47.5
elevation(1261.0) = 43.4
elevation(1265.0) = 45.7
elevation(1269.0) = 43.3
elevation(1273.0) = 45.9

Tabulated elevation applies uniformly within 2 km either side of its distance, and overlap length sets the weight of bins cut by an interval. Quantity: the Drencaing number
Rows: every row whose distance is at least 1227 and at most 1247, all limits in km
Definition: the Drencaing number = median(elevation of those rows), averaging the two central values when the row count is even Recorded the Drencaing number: 49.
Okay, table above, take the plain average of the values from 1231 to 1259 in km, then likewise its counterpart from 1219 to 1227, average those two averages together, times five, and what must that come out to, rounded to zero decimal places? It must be 251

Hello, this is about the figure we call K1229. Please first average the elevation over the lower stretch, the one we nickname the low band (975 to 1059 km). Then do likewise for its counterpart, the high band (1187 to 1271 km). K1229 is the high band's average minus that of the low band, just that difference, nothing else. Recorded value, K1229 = -10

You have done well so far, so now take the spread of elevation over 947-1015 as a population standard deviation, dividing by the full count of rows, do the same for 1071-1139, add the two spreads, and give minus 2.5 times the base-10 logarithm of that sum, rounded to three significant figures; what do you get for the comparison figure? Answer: -1.67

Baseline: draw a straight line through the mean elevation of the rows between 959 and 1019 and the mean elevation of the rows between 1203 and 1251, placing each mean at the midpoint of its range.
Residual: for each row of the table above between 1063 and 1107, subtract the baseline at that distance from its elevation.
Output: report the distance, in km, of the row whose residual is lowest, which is 1093.0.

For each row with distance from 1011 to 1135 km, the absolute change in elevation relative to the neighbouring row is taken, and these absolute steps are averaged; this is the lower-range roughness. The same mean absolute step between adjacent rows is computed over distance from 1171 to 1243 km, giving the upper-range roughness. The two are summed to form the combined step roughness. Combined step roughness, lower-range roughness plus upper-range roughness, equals 6.26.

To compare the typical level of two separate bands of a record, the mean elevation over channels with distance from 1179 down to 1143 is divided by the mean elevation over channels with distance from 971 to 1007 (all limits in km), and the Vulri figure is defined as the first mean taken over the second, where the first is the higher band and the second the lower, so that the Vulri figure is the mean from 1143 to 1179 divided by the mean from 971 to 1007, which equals 0.858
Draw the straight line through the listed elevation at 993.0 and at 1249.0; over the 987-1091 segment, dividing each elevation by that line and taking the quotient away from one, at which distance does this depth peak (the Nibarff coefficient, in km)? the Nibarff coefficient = 1085.0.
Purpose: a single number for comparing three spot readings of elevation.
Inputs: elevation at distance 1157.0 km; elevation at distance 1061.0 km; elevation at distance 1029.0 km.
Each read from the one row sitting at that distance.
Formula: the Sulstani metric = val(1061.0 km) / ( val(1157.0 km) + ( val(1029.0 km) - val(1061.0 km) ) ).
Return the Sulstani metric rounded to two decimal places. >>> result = 1.05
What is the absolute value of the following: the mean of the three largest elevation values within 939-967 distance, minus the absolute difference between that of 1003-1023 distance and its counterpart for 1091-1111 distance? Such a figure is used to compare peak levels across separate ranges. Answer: 54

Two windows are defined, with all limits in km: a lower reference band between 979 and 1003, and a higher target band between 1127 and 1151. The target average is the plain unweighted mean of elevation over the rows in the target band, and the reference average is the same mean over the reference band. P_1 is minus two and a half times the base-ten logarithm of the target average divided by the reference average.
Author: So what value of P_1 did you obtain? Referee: 0.11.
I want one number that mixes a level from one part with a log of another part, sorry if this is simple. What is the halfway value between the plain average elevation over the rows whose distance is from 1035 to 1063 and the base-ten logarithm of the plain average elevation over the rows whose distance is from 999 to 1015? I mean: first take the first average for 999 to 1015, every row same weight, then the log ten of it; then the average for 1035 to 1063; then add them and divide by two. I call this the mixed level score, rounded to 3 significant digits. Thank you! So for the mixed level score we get 29.5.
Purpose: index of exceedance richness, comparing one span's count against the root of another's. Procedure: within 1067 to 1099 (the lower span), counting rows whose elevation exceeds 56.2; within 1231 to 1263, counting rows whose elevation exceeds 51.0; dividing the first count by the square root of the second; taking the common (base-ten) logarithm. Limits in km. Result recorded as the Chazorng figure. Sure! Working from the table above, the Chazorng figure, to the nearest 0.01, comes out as 0.30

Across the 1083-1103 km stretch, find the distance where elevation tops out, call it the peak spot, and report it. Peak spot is 1097.0 km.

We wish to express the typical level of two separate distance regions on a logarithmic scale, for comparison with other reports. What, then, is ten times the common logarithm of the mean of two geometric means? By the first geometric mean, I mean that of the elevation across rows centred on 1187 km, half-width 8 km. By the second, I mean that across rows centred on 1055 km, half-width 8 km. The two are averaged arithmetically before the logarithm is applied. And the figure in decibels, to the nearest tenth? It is 17.2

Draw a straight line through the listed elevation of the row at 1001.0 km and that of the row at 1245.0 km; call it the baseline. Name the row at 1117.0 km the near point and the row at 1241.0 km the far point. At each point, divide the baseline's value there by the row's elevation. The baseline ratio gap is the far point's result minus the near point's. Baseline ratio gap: 0.11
